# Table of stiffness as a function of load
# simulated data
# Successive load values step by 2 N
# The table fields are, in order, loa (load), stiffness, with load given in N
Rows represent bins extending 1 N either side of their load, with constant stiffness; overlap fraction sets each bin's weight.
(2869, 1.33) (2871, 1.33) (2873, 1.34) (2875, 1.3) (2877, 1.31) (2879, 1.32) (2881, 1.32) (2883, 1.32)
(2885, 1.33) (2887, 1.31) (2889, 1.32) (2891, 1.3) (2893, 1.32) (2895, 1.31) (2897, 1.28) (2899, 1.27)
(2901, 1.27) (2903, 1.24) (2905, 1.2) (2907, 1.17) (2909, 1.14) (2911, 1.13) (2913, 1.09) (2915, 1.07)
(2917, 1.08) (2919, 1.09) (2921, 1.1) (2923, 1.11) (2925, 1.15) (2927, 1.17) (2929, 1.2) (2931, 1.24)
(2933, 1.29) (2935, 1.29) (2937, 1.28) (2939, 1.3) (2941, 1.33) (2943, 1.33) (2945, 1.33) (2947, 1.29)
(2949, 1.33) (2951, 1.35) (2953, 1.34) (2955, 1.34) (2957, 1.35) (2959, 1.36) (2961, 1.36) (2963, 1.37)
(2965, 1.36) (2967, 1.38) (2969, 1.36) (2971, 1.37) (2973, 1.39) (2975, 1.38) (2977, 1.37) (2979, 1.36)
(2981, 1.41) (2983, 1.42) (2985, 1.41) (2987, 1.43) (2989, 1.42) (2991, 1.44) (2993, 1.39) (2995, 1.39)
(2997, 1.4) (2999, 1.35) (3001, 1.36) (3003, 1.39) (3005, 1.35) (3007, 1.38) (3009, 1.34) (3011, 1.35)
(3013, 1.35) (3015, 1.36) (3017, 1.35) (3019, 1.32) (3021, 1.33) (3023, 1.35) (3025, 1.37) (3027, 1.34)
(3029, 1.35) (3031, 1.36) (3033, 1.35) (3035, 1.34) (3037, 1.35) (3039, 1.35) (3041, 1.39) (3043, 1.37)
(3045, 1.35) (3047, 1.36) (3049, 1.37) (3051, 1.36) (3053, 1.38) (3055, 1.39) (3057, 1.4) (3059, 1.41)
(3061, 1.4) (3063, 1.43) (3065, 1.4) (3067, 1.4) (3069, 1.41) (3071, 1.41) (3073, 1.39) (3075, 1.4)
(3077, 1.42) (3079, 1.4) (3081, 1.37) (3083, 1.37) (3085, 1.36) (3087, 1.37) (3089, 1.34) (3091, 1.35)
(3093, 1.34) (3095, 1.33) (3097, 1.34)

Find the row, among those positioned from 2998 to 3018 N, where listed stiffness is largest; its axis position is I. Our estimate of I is 3003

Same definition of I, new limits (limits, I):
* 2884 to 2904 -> 2885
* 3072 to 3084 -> 3077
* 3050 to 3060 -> 3059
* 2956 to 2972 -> 2967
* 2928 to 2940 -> 2939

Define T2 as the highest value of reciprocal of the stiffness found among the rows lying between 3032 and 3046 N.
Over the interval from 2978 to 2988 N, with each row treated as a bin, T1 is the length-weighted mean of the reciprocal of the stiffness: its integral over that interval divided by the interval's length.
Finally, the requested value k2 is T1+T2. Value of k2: 1.458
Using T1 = 0.711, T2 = 0.75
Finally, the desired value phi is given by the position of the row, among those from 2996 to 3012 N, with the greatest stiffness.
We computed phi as 2997 N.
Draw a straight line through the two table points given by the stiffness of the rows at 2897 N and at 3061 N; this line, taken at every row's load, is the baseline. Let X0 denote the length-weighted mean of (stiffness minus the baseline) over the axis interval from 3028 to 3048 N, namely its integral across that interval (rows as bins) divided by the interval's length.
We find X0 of -0.026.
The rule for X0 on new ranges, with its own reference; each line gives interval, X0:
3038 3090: -0.018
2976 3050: 0.005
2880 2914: -0.026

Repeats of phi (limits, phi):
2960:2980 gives 2973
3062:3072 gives 3063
